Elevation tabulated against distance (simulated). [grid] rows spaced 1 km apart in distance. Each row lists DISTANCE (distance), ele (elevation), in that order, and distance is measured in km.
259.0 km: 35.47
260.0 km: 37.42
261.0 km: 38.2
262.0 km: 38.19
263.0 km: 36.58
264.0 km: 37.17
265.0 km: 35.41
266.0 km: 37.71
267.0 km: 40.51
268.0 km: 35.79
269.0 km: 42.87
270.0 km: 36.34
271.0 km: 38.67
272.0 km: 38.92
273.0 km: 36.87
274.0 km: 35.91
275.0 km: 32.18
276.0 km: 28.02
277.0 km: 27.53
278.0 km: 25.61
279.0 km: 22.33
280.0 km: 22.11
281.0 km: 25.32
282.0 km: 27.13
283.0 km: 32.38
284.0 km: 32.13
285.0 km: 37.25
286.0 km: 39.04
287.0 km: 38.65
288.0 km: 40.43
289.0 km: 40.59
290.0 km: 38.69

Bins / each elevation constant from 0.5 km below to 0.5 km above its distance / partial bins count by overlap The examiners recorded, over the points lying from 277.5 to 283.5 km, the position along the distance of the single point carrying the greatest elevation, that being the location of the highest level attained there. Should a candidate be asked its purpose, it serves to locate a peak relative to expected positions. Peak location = 283.0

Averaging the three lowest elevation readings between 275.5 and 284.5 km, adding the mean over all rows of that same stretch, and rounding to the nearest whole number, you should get 50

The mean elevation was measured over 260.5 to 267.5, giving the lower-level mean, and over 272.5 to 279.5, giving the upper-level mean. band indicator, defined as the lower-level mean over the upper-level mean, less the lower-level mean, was -36.4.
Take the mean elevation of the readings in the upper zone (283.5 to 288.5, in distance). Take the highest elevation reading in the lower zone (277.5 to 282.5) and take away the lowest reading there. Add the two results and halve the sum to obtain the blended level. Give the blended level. 21.3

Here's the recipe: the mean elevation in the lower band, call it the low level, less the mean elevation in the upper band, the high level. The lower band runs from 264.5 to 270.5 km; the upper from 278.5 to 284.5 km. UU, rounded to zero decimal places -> 11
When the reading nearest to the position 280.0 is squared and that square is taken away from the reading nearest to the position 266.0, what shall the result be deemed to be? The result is -451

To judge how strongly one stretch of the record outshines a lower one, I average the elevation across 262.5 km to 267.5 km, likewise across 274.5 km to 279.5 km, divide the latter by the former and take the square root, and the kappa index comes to 0.85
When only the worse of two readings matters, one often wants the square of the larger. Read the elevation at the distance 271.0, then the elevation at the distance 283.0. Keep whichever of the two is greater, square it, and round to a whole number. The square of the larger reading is 1495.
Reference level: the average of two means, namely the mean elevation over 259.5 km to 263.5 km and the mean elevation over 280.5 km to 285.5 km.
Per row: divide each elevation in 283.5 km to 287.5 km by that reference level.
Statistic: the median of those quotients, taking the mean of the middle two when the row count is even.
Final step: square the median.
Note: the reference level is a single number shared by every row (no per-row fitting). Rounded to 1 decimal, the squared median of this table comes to 1.2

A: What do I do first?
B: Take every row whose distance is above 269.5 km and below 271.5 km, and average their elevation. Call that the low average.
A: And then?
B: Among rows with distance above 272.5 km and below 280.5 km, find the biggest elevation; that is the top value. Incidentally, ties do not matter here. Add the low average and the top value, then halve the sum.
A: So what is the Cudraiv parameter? 37.2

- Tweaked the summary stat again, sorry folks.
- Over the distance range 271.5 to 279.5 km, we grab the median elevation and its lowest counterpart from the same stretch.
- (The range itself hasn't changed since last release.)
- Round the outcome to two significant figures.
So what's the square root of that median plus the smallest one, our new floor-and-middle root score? 7.2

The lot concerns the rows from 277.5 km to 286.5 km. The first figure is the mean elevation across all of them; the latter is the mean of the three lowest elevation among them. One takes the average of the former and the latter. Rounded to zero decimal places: 26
